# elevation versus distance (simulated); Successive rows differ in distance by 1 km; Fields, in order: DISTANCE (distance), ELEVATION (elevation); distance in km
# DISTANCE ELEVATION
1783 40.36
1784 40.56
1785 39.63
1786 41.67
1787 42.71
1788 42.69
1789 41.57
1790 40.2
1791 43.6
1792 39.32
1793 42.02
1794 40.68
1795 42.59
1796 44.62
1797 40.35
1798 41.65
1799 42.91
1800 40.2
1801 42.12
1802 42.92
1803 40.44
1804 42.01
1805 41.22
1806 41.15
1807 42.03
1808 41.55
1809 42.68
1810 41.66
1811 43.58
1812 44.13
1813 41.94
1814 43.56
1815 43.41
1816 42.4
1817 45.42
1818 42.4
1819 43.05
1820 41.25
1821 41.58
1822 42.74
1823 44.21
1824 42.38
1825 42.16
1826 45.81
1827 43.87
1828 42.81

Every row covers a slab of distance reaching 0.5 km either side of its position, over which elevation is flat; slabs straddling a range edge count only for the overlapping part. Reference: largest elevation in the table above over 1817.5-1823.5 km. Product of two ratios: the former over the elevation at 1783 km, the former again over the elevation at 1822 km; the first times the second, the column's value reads 1.13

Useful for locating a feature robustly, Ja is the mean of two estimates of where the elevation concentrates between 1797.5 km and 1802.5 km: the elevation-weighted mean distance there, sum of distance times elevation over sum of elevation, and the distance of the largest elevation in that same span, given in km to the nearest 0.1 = 1801.0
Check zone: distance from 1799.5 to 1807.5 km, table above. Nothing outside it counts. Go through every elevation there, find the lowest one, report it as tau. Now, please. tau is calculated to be 40.2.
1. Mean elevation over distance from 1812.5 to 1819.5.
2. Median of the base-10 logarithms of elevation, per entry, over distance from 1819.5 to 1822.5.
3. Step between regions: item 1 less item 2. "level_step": 41.5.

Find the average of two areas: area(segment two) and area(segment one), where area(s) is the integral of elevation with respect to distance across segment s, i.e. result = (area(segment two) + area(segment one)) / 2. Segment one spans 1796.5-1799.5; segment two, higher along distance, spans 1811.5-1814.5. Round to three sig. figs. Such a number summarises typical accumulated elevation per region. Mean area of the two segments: 127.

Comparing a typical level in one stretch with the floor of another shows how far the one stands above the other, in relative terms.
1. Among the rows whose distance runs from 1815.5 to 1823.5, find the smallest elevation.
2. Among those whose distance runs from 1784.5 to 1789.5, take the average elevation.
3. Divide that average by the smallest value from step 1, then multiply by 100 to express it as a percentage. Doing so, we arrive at 101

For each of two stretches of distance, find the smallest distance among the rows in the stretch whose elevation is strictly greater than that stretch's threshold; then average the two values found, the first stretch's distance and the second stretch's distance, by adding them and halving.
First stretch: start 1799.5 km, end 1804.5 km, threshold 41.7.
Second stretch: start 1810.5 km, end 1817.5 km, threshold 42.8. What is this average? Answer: 1806.0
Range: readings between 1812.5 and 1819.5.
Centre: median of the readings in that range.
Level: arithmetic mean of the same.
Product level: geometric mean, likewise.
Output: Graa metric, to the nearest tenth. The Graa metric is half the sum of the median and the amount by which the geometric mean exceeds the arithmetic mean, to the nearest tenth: 21.5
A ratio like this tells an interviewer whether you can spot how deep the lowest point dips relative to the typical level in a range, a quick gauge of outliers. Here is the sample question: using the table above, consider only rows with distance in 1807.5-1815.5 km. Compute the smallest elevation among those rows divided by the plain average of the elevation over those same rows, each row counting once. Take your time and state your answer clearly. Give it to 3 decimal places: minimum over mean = 0.970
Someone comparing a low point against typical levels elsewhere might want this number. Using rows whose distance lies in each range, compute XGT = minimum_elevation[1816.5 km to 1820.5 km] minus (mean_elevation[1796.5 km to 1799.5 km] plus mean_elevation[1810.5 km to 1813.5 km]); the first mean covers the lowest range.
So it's -43.6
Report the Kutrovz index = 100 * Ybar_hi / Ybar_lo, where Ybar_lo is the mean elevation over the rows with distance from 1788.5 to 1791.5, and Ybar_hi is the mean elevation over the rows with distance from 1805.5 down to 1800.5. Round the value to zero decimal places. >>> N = 100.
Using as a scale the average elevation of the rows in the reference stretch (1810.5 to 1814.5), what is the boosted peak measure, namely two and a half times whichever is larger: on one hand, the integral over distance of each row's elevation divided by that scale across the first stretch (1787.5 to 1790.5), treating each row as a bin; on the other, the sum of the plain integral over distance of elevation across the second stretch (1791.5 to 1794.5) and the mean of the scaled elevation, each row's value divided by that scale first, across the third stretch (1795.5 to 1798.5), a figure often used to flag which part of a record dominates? 307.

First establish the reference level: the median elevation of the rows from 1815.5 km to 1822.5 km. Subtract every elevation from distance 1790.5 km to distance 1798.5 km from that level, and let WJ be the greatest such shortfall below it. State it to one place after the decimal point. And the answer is 3.1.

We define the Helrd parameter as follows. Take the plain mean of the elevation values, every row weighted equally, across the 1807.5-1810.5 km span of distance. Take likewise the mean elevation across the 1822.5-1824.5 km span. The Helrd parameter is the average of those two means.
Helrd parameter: 42.6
